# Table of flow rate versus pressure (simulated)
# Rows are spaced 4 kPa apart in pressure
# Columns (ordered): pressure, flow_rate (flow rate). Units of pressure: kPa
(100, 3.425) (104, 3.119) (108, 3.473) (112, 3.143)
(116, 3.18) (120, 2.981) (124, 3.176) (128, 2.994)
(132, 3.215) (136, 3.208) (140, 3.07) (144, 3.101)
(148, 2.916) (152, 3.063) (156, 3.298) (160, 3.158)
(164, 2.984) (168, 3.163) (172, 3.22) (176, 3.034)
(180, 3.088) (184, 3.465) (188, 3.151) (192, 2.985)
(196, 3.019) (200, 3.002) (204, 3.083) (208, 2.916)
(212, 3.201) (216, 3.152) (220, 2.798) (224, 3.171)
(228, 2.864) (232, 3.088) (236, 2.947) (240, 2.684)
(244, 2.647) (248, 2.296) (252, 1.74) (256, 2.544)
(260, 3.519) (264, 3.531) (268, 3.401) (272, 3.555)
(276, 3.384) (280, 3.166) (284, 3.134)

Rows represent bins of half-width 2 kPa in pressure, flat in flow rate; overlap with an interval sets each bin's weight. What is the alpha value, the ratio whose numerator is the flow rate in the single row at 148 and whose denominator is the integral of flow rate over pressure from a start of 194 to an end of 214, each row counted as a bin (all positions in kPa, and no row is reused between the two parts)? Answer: 0.048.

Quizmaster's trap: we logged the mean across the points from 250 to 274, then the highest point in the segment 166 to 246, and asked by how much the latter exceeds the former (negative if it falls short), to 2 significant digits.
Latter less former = 0.42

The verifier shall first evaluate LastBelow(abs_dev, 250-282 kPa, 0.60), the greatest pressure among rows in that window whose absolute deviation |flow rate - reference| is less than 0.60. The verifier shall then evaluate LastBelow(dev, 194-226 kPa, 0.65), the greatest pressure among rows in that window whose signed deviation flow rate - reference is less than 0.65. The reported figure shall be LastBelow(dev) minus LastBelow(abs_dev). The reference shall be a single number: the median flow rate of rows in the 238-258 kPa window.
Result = -32 kPa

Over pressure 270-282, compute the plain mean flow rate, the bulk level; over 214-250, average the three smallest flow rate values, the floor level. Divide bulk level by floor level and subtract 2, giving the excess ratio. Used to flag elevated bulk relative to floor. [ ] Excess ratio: -0.68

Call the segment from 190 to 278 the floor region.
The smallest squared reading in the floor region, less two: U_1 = 1.0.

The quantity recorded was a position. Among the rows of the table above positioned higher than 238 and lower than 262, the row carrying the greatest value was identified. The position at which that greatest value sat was 260 kPa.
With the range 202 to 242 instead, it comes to 212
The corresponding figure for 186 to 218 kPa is 212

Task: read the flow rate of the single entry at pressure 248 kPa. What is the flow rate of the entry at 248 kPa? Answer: 2.296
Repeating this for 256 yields 2.544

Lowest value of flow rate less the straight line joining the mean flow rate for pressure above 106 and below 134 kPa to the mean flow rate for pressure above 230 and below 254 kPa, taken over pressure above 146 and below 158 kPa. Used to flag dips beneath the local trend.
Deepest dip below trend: -0.11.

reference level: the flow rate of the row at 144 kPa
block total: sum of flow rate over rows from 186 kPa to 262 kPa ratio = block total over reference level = 18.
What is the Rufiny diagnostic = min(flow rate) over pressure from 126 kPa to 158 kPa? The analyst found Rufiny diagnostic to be 2.916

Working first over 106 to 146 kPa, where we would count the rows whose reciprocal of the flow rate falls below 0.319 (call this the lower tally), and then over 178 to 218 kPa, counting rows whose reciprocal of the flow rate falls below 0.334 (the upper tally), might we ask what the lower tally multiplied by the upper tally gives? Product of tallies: 48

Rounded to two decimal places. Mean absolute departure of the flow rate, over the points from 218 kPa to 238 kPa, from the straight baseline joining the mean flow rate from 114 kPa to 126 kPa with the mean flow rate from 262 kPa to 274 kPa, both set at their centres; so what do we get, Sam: 0.42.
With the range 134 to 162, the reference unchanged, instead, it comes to 0.11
